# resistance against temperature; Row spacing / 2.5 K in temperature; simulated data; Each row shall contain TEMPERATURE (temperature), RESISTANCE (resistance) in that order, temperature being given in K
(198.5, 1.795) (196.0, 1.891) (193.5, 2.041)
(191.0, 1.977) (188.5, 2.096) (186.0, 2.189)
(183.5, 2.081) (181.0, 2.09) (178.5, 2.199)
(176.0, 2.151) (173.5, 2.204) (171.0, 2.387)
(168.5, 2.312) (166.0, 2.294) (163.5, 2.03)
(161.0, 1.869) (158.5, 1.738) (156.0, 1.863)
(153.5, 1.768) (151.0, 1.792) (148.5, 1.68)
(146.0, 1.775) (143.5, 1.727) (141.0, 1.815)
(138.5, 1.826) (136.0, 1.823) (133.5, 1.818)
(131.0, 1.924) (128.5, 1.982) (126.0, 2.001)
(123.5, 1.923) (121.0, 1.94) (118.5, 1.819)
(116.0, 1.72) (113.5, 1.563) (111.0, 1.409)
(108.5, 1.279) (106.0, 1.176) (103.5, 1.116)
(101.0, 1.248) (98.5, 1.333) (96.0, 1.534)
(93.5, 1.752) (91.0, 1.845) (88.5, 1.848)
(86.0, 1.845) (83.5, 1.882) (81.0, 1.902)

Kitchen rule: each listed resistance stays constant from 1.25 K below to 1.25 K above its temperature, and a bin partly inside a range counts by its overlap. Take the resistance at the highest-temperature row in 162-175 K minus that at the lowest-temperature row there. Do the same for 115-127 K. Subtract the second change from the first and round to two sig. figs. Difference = -0.11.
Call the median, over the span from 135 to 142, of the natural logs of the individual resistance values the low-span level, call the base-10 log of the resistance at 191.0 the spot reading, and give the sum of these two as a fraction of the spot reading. 3.03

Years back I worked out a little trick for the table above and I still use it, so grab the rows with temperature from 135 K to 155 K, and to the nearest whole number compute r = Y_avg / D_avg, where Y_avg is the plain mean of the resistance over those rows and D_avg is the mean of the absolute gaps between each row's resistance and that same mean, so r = 46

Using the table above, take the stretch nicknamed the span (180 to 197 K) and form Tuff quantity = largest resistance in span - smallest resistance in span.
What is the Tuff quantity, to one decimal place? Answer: 0.3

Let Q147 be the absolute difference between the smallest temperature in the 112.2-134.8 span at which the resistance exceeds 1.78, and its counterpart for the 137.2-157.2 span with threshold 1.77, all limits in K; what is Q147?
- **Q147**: 20.0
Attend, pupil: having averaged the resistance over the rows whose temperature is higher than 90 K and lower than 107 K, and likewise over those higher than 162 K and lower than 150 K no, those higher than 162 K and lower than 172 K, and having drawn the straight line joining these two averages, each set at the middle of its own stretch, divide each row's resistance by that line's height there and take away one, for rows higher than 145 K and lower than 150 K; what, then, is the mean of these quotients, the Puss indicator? -0.14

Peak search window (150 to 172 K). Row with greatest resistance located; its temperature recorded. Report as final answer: 171.0 K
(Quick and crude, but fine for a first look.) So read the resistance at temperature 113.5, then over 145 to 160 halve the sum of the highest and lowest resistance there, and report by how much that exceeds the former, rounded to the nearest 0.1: 0.2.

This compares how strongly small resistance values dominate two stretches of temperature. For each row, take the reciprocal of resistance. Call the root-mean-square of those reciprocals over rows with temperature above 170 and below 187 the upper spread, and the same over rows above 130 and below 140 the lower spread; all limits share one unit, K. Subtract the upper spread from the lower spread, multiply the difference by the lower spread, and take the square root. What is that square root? 0.21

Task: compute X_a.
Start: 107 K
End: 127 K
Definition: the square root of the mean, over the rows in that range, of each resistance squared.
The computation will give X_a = 1.7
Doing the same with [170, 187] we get 2.2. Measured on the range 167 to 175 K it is 2.3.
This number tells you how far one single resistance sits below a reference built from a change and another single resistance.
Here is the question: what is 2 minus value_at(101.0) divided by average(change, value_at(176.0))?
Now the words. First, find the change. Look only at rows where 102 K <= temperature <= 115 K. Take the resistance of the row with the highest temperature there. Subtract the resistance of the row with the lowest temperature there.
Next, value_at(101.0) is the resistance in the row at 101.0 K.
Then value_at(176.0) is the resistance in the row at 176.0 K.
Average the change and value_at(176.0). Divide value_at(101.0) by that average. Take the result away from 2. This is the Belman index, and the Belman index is 1.0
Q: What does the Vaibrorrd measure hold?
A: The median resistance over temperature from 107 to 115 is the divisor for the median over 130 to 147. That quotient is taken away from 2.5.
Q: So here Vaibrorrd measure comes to 1.21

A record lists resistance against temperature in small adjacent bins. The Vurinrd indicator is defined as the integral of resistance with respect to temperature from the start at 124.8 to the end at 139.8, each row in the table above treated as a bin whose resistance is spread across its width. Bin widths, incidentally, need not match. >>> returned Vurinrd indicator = 28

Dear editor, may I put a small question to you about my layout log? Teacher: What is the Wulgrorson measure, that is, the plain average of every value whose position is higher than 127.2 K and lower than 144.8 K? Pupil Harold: 1.85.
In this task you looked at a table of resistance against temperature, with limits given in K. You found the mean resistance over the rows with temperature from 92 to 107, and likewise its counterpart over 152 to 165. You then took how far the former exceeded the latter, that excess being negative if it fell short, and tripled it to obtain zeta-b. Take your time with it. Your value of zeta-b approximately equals -1.5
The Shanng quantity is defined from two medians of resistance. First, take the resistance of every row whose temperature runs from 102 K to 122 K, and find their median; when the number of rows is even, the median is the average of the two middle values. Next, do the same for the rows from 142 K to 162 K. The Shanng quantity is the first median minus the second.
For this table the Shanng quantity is -0.29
